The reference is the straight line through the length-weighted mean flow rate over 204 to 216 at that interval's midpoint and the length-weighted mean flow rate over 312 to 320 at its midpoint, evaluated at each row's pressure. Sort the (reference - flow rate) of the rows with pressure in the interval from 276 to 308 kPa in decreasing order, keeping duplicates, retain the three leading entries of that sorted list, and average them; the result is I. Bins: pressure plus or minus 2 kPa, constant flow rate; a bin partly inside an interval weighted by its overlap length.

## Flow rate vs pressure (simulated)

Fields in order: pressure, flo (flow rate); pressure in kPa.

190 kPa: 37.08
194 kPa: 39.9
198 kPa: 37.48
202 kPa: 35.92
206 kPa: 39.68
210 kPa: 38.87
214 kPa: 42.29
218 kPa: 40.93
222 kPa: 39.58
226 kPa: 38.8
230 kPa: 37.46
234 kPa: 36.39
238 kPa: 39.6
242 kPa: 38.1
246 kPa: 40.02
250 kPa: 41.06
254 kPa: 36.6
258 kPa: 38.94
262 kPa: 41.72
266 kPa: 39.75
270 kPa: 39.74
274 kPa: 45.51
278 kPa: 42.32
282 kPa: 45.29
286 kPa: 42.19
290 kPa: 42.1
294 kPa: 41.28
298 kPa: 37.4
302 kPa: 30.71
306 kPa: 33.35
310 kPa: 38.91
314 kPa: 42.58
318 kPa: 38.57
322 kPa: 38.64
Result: 6.7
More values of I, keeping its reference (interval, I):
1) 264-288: -0.1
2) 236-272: 2.5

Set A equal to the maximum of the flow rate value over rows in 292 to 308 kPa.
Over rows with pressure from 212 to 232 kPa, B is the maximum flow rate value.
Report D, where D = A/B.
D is 0.98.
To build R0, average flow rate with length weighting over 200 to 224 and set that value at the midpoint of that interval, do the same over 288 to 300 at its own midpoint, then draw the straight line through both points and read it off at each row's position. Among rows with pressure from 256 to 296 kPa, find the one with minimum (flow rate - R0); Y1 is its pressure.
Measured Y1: 258 kPa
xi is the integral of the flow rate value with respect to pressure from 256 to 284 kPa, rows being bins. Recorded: 1173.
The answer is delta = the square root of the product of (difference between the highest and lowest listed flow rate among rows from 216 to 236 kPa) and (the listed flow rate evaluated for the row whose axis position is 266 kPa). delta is 13.4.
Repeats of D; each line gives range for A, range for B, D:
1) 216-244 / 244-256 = 1.00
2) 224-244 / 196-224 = 0.94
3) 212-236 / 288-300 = 1.00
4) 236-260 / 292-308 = 0.99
